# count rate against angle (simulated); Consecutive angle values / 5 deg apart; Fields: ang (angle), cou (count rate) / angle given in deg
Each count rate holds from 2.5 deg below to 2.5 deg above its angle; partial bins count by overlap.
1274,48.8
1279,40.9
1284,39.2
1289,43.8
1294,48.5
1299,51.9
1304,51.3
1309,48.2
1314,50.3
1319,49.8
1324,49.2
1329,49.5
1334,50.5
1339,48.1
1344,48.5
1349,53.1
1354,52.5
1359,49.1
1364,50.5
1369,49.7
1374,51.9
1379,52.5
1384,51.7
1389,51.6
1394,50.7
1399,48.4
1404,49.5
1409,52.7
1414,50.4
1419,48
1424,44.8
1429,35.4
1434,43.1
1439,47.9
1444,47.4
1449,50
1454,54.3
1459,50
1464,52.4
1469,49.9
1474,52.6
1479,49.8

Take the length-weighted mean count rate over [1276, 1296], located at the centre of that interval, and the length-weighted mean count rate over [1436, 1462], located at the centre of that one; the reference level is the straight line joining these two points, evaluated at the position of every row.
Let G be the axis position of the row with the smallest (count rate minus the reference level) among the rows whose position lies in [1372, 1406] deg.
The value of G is 1399 deg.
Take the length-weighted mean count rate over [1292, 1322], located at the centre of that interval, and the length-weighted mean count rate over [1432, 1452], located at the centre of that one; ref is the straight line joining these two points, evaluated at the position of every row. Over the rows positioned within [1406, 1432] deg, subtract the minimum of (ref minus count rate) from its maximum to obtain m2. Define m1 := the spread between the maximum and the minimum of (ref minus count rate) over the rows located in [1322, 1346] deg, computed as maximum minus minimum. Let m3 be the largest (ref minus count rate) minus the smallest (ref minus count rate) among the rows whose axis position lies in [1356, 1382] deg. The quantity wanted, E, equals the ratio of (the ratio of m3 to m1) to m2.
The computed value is 0.10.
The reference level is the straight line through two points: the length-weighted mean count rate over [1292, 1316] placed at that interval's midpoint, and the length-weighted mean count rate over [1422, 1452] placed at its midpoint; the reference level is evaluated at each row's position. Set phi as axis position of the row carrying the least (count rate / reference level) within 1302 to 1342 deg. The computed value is 1309 deg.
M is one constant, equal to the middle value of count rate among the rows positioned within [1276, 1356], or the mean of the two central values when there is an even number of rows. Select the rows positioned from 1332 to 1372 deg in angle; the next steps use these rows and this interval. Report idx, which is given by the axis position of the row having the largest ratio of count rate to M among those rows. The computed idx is 1349 deg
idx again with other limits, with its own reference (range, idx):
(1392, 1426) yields 1409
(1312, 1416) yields 1349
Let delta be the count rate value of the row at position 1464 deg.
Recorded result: 52.4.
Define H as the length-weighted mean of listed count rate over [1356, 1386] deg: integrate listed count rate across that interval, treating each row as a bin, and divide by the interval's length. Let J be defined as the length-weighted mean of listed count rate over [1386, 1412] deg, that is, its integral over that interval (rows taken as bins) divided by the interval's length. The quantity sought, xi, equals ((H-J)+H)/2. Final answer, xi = 25.6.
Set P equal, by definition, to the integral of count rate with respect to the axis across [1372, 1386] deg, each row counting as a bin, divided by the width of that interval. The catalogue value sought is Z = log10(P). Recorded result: 1.72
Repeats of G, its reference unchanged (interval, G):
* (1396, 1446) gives 1429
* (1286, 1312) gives 1289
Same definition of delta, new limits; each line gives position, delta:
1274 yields 48.8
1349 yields 53.1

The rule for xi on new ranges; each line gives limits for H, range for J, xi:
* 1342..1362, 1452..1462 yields 24.8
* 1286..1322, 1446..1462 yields 23.3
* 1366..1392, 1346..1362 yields 25.7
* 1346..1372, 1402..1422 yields 25.9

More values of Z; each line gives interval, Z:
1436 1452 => 1.69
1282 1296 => 1.64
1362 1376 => 1.70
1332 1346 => 1.69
